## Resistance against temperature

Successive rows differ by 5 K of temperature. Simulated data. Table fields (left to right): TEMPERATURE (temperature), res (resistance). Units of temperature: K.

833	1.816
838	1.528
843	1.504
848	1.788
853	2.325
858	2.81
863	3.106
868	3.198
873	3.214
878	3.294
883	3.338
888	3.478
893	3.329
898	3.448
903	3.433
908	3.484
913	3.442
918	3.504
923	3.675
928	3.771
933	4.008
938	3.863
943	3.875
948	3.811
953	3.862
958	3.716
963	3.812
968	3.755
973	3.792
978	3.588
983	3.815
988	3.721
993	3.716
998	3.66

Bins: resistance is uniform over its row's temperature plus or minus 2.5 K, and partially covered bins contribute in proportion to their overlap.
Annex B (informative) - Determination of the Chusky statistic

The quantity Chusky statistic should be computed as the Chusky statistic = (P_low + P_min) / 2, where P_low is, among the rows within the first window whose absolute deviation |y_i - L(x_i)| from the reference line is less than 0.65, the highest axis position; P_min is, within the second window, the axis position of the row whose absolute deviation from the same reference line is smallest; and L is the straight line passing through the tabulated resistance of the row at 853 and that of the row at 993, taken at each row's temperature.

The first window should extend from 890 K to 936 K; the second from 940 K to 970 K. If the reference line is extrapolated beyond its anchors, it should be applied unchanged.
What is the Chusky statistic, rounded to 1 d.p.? 943.0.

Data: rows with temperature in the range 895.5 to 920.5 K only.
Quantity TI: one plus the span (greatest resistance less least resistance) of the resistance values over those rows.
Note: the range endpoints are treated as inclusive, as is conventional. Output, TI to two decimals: 1.07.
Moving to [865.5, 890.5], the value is 1.28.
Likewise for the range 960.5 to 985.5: 1.23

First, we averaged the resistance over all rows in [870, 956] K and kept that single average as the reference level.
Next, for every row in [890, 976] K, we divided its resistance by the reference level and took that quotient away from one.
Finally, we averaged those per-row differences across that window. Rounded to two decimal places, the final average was -0.03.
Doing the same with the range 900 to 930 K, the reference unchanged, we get 0.01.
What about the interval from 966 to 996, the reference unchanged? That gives -0.04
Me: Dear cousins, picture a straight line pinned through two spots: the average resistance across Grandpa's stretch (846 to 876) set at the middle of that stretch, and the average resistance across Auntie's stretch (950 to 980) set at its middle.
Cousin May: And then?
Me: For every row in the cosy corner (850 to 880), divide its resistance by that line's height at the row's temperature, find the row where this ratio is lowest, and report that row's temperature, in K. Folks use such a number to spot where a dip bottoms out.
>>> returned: 853 K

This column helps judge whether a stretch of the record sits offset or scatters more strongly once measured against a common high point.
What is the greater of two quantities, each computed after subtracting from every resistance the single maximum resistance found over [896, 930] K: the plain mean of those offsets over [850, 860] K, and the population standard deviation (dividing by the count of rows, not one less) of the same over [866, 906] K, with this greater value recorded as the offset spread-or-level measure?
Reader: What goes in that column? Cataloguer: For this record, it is 0.10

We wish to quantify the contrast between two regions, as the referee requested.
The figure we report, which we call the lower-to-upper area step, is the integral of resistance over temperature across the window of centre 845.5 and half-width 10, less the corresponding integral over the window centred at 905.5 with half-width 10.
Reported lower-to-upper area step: -33.3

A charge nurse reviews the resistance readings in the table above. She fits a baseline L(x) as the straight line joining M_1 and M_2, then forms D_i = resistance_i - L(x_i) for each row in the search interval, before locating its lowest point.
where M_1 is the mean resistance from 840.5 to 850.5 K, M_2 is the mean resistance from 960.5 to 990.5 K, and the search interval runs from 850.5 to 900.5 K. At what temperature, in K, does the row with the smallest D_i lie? 853 K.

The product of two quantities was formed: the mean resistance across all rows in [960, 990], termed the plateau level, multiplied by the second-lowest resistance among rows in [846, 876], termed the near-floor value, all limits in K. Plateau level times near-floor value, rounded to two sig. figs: 8.7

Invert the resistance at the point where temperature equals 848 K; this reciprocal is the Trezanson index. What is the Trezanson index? 0.56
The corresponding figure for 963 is 0.26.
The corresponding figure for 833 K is 0.55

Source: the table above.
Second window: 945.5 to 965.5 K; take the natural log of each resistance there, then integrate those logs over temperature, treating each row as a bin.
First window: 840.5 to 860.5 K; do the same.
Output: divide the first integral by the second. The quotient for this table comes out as 0.54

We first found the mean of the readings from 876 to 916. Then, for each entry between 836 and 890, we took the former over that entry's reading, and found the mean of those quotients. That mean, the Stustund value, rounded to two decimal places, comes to 1.39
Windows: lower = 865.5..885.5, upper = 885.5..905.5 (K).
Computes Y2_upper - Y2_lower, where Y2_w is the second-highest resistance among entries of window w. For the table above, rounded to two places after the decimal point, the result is 0.15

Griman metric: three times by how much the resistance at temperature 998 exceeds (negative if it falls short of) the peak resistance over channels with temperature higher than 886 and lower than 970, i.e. -1.0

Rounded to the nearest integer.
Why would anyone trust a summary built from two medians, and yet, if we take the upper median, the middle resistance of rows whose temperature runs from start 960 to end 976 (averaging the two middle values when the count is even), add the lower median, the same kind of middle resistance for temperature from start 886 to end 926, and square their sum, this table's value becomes 53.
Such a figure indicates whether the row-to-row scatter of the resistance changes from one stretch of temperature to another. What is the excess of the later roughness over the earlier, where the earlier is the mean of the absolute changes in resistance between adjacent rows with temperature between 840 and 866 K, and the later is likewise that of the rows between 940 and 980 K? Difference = -0.31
